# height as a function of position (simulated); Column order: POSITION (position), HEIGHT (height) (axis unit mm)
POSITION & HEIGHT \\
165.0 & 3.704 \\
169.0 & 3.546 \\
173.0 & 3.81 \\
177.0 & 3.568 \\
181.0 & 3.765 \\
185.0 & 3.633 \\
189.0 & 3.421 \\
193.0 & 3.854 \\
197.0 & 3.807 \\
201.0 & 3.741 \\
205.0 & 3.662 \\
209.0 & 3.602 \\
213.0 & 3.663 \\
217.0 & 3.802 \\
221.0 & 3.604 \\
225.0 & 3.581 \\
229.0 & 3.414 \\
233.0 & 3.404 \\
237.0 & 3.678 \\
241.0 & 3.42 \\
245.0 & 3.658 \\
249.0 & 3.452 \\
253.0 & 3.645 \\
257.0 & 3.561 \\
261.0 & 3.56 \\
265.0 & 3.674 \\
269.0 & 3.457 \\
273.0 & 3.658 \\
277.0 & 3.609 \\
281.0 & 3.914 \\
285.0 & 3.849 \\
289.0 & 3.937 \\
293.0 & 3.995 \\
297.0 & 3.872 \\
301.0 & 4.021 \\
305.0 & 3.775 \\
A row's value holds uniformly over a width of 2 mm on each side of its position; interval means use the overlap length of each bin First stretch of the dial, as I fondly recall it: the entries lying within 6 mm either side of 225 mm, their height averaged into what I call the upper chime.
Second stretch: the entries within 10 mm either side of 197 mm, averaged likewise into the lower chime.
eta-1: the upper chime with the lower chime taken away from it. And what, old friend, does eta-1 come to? -0.16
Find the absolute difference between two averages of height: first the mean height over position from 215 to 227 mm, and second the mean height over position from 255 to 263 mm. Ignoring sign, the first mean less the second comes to 0.10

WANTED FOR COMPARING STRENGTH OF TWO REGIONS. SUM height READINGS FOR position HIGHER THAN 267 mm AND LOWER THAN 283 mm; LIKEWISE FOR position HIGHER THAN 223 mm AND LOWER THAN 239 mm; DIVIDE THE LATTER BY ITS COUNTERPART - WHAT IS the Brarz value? 0.96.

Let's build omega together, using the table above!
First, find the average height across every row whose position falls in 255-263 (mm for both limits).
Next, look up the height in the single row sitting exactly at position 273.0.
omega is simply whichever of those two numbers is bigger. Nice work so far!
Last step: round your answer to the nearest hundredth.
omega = 3.66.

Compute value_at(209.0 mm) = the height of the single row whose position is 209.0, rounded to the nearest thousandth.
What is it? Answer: 3.602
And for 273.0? 3.658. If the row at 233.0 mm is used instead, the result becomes 3.404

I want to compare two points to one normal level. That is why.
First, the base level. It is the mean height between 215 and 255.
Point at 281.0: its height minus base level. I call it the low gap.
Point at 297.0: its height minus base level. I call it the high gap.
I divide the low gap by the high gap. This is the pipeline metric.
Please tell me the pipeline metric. 1.1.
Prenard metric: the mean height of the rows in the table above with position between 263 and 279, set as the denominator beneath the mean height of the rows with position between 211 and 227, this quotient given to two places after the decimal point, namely 1.02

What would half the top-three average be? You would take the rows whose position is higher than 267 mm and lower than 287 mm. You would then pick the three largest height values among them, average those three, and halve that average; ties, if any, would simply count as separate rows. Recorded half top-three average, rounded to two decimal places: 1.90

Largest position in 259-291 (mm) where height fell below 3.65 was 277.0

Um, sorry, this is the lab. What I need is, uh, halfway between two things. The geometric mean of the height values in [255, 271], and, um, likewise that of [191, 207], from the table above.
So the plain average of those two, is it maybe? 3.66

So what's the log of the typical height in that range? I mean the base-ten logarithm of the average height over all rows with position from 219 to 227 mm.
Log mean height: 0.555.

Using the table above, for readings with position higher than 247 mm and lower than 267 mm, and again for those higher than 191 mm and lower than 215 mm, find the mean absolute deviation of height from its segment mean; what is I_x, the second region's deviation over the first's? 1.2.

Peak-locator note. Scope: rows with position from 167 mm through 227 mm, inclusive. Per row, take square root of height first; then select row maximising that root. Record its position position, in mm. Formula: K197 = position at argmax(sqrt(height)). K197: 193.0 mm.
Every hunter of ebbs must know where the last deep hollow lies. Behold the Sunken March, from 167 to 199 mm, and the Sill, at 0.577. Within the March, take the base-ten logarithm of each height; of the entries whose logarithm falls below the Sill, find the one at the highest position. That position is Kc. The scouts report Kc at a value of 189.0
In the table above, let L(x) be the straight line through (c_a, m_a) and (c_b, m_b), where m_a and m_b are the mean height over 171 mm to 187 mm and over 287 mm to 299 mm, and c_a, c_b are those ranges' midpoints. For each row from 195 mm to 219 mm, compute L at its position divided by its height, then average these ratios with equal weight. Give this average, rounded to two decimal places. 1.01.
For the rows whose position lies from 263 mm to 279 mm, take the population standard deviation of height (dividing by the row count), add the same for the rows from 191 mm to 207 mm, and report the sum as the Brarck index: 0.158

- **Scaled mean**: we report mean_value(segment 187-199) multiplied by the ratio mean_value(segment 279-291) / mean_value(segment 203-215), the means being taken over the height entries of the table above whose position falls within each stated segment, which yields 3.96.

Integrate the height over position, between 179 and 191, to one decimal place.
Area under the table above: 43.3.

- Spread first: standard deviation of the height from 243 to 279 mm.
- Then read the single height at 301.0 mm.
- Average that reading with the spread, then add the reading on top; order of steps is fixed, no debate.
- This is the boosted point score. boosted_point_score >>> 6.07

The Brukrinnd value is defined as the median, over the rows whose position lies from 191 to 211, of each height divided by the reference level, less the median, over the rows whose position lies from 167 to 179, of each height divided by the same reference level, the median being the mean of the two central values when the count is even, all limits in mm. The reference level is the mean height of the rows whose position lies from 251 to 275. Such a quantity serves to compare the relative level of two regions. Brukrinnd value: 0.048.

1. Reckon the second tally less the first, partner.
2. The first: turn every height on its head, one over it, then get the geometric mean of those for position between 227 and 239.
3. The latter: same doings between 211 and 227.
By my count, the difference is -0.013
